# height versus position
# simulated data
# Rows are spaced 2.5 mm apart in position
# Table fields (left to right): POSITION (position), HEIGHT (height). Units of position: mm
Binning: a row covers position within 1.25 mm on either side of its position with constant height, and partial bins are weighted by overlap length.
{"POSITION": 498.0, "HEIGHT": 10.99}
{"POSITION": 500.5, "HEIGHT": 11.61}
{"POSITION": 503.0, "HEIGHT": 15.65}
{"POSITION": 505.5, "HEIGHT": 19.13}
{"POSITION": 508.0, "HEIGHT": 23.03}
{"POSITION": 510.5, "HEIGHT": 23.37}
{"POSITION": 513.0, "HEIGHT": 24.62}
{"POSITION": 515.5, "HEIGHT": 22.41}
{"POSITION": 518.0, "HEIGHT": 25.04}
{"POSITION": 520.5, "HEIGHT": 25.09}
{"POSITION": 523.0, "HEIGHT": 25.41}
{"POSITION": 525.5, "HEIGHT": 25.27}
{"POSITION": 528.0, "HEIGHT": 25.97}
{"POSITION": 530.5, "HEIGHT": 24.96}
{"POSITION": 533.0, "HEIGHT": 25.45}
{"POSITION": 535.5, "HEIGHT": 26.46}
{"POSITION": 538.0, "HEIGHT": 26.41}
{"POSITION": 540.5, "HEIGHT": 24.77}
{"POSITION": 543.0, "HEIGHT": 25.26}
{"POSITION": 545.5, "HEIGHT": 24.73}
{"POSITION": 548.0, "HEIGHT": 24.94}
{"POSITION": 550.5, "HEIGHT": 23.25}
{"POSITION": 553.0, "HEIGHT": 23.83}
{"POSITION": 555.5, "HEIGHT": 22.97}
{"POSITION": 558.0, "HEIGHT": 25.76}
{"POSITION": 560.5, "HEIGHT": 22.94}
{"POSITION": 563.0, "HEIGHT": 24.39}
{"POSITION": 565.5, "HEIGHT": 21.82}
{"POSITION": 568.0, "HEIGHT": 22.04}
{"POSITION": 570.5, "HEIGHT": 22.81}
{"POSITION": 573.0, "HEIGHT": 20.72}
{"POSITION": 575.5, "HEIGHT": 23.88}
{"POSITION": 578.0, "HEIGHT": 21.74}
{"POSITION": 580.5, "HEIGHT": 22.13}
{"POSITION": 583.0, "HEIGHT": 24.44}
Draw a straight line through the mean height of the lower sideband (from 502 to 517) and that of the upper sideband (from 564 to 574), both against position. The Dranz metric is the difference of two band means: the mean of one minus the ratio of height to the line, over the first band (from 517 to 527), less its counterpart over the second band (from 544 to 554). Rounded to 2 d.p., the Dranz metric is -0.06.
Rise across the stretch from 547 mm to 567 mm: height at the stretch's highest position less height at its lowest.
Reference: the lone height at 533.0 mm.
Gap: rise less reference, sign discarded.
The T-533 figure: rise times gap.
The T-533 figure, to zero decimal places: -89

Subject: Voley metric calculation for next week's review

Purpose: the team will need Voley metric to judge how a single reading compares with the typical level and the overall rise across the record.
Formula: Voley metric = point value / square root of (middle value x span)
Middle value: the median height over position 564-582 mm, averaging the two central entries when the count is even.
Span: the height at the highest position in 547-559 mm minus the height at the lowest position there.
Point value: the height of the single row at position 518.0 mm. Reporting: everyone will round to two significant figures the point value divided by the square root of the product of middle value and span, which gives 5.9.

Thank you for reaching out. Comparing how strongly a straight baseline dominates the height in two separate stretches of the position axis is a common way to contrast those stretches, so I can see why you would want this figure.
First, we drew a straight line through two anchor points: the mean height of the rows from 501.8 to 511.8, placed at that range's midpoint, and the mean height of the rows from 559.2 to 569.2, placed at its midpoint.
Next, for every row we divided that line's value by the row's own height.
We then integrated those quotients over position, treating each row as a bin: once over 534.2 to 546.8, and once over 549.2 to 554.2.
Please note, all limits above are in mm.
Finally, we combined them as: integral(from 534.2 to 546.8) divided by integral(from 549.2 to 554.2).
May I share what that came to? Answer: 2.3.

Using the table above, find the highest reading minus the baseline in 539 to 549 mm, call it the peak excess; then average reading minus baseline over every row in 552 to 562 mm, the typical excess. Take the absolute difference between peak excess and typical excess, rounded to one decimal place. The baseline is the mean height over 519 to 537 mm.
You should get 1.4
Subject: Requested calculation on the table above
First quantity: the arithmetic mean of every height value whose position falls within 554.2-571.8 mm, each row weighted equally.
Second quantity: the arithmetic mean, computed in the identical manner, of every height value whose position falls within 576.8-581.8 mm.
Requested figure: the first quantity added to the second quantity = 45.2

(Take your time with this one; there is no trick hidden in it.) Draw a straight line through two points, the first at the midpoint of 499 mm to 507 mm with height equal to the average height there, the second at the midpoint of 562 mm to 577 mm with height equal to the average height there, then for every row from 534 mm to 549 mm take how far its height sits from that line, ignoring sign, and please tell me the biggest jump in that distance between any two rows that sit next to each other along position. 1.9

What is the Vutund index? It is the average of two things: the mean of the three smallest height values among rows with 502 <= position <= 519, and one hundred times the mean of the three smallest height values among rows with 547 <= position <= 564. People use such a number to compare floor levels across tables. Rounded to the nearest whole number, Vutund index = 1162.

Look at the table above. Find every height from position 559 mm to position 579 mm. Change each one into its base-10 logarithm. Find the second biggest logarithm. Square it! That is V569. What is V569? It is 1.90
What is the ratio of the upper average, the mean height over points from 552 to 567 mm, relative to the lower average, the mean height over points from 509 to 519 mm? 0.99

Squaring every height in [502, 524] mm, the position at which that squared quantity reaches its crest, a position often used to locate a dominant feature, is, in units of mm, 523.0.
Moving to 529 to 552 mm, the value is 535.5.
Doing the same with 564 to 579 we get 575.5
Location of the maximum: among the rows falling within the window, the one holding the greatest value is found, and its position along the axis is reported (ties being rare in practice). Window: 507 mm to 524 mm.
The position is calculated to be 523.0 mm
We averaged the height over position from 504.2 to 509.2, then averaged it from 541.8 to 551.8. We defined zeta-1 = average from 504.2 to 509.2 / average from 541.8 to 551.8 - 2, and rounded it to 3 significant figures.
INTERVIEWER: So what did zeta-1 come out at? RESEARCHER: -1.14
